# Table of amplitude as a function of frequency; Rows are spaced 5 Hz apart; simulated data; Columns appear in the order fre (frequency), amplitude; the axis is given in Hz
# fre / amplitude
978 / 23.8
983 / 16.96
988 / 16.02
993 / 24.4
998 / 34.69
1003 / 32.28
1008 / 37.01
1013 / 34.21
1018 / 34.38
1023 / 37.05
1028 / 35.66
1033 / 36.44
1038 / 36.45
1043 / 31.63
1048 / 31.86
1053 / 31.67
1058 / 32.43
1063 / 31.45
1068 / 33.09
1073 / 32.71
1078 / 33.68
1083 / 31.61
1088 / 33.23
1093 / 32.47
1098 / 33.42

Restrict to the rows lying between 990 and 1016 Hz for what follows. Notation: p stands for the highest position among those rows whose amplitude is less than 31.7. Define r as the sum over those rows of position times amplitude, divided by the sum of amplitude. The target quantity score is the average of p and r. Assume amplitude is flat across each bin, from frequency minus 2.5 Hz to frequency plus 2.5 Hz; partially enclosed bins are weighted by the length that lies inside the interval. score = 998.3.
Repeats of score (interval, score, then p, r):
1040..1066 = 1058.0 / 1063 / 1053.0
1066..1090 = 1080.5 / 1083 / 1078.0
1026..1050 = 1040.3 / 1043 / 1037.6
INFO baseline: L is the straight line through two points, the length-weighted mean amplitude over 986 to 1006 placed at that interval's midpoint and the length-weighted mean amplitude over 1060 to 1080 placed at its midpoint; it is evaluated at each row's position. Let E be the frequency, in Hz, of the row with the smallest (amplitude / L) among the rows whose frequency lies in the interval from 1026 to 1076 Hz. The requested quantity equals 1063 Hz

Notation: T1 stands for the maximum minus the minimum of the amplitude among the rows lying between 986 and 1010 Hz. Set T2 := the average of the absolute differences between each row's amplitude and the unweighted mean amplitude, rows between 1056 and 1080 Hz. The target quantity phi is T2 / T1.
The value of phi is 0.0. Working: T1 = 21.0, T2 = 0.59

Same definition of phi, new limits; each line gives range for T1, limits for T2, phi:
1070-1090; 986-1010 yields 3.4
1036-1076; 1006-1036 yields 0.2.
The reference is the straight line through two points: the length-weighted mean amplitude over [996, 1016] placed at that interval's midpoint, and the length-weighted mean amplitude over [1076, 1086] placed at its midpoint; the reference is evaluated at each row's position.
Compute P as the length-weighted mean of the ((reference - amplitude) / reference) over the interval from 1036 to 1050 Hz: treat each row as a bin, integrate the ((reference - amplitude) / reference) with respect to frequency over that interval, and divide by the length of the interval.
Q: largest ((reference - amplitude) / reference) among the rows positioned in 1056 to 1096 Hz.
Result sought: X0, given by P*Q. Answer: 0.001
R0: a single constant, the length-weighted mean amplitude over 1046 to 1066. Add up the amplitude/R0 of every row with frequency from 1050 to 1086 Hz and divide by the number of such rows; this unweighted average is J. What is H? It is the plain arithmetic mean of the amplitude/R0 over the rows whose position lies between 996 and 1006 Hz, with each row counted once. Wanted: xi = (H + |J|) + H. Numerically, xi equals 3.12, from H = 1.05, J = 1.02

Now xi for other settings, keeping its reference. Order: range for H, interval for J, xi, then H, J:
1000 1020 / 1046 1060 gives 3.17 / 1.08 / 1.00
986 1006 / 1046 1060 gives 2.69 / 0.84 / 1.00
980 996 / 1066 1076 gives 2.23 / 0.60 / 1.03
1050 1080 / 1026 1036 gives 3.17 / 1.02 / 1.13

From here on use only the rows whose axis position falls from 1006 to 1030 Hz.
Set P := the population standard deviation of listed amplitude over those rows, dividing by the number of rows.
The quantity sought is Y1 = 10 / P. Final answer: 8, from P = 1.2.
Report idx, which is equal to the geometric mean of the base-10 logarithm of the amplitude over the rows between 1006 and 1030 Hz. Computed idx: 1.55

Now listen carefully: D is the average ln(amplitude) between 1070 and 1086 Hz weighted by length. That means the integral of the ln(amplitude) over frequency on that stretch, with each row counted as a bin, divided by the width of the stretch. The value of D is 3.49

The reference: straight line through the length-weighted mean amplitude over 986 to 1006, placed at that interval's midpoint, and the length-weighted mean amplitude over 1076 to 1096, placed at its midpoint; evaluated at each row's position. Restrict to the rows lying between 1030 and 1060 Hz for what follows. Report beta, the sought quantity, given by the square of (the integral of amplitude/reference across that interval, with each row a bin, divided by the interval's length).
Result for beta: 1.2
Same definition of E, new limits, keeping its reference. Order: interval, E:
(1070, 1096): 1083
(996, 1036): 1003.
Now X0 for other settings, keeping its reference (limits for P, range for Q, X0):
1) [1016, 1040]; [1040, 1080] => -0.004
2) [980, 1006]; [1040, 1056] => 0.016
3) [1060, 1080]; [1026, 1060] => 0.000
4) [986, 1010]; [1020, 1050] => 0.010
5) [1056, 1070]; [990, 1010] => 0.007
